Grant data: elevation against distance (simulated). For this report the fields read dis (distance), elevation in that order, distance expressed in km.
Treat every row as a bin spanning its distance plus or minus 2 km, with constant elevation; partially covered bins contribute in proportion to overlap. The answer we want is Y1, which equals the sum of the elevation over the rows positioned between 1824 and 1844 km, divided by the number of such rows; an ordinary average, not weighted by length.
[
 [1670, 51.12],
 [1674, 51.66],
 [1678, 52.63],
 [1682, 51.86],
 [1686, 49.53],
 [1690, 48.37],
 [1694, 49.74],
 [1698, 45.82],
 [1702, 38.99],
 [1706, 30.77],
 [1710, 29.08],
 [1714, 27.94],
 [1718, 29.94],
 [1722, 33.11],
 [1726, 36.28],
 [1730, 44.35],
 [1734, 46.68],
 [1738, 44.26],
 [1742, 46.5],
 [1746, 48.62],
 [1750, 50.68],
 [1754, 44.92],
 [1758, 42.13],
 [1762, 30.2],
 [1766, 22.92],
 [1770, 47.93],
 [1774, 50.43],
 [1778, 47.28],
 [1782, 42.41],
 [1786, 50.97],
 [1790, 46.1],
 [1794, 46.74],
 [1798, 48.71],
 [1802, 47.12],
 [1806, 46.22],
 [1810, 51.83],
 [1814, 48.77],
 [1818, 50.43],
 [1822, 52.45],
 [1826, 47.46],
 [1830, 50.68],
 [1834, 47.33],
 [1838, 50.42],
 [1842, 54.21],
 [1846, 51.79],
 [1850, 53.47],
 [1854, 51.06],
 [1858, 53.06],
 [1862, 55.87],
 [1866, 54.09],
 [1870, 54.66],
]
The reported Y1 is 50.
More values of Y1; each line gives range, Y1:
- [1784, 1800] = 48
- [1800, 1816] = 48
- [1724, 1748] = 44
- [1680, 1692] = 50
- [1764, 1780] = 42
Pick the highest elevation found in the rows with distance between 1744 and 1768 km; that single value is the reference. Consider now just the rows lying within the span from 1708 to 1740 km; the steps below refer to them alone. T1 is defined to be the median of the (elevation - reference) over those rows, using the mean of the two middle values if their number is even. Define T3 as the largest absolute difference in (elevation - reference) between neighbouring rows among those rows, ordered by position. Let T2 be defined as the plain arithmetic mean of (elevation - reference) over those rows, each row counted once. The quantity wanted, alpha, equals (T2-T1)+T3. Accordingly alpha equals 10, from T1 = -16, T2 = -14.2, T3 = 8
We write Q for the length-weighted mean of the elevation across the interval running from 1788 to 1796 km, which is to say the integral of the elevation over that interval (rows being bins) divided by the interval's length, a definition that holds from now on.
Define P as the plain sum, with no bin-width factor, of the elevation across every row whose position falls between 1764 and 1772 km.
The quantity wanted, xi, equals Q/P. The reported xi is 0.66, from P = 71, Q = 46.4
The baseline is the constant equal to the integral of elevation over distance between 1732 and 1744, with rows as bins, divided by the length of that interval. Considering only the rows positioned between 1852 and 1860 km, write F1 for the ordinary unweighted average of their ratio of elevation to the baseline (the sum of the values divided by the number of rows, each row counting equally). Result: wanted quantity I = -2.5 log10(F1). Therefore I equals -0.14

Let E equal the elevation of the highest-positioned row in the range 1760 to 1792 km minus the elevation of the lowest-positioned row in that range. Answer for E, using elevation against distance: 15.9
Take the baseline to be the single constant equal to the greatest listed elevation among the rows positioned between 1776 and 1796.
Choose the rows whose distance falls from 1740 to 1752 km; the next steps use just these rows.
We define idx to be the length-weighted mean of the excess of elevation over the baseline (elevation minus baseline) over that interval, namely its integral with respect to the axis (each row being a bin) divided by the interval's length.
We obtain -2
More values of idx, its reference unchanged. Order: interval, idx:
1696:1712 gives -15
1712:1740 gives -13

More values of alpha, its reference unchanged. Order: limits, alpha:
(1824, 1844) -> 3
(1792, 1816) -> 6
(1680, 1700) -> 3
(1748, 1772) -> 21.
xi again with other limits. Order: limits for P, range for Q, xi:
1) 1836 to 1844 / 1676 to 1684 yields 0.50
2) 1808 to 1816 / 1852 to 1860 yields 0.52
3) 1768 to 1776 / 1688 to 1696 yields 0.50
